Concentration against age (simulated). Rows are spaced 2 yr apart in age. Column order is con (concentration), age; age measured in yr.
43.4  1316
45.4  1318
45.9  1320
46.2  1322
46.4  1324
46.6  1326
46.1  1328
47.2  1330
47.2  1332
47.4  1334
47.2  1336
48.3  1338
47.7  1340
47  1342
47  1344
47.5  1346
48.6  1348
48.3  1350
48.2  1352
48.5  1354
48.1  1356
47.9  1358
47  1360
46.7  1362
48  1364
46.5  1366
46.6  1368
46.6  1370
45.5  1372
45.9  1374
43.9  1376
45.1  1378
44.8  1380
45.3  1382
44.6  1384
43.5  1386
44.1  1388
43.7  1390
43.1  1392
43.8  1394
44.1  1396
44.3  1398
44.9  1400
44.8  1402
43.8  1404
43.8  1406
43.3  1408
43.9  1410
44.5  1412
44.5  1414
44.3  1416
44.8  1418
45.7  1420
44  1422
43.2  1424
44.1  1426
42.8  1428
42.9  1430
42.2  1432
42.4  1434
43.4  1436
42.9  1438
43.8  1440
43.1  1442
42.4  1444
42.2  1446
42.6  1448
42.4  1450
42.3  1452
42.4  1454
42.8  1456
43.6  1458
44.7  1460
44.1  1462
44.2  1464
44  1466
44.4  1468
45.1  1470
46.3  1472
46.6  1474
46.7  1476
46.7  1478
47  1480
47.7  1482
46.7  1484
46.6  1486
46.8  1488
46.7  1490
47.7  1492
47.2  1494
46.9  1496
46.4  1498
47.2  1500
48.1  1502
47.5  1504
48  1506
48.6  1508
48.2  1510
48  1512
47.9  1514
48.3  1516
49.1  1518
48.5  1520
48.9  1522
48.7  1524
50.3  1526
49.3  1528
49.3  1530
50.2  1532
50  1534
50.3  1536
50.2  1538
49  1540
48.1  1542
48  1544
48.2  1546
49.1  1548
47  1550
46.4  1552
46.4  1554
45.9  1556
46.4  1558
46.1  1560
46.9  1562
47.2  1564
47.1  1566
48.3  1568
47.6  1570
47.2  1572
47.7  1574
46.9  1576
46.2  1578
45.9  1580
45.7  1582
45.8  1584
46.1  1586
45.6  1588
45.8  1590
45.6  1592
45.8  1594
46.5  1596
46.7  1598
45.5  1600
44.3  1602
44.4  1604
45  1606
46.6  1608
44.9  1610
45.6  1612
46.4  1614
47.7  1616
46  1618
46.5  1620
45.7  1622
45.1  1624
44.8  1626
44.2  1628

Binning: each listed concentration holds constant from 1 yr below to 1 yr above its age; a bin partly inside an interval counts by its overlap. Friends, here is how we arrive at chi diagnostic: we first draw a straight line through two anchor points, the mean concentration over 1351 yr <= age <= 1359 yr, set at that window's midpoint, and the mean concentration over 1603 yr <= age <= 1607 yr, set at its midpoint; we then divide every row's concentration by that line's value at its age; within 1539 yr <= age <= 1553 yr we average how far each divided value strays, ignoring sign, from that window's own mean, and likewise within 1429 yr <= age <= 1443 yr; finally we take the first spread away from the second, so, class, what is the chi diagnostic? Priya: -0.0056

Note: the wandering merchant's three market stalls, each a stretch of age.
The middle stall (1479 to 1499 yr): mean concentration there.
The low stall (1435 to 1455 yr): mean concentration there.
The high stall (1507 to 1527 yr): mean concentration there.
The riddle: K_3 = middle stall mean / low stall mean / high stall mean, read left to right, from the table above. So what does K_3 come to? 0.0226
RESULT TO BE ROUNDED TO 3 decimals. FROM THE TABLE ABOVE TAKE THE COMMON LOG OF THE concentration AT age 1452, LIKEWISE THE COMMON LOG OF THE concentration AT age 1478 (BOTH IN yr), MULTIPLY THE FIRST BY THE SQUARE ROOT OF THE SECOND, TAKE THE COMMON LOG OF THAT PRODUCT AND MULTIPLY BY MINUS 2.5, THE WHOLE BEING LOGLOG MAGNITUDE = -0.806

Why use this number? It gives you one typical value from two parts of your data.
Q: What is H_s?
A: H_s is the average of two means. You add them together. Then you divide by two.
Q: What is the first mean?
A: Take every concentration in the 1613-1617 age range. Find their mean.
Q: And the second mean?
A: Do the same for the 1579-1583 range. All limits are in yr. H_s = 46.4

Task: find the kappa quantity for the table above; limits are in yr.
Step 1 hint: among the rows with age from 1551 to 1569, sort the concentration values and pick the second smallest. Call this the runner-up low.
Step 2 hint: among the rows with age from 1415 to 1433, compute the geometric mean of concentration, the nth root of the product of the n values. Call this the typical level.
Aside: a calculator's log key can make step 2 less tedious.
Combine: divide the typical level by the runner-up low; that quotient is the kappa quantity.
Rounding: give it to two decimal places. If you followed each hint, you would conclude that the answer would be 0.95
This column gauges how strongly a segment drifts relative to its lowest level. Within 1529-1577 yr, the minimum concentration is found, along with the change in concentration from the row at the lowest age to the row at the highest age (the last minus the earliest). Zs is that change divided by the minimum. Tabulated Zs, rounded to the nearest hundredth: -0.05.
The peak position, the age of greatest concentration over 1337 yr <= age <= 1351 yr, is 1348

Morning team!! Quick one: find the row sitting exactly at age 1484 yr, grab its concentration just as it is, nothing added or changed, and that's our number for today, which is 46.7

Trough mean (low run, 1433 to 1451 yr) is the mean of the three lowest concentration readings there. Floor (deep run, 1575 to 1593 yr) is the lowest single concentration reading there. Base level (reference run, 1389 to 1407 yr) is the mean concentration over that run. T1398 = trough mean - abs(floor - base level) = 40.8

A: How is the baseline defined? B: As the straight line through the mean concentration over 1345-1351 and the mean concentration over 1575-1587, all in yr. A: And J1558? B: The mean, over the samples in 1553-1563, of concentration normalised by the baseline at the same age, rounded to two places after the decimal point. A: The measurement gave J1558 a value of 1.00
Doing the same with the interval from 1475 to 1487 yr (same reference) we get 1.00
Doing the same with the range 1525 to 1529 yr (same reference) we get 1.07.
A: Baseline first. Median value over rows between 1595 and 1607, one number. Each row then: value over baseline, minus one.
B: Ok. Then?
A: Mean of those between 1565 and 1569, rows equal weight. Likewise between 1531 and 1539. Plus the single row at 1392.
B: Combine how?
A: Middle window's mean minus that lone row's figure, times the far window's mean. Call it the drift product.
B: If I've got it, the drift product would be 0.008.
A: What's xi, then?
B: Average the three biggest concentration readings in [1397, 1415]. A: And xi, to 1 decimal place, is 44.7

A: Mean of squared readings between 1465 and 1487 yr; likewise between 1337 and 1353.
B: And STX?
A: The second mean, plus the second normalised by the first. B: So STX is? 2289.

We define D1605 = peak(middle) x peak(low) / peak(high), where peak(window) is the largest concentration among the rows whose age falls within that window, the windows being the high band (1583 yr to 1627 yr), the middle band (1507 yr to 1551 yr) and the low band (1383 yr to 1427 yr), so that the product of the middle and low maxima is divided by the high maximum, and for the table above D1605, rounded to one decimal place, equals 48.2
